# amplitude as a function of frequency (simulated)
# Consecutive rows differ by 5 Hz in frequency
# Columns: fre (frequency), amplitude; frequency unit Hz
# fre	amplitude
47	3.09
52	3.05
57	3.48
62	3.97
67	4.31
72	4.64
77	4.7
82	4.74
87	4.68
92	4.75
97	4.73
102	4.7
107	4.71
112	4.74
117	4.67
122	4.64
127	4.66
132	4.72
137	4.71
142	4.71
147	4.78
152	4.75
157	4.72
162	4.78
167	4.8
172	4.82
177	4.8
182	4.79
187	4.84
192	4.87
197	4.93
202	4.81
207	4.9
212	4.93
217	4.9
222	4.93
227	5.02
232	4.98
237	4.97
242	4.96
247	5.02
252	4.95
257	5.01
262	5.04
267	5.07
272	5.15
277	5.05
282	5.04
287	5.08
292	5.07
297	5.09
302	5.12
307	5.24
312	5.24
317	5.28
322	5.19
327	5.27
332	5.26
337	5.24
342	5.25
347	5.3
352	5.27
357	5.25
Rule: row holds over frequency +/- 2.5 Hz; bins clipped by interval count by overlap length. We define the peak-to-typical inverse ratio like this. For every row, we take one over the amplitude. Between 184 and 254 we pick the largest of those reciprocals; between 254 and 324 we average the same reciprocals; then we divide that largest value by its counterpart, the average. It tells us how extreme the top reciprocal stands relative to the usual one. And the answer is 1.06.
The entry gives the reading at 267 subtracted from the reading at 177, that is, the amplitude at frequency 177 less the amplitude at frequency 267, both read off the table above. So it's -0.27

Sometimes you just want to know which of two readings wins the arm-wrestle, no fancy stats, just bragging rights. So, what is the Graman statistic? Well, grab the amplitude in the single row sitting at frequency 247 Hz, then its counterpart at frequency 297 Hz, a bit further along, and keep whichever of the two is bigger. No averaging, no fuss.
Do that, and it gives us 5.09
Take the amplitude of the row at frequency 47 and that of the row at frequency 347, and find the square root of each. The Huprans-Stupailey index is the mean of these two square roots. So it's 2.03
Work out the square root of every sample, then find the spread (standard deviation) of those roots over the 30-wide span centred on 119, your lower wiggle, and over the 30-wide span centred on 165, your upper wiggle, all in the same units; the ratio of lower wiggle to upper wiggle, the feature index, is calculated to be 1.1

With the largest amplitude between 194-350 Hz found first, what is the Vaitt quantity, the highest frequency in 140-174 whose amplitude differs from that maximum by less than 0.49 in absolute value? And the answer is 172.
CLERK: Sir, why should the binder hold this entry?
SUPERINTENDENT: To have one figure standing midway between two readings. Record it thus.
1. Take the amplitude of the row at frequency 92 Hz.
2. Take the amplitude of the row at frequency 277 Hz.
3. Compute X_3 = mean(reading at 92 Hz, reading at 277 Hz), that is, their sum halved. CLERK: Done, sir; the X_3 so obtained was 4.90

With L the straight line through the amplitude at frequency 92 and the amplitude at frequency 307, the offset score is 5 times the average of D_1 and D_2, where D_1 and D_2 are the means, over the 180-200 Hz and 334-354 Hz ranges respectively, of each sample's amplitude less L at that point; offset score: -0.44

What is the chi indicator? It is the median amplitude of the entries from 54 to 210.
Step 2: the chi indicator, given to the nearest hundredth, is 4.73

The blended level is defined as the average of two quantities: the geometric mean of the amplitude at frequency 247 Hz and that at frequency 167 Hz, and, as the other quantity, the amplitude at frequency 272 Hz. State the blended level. 5.03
